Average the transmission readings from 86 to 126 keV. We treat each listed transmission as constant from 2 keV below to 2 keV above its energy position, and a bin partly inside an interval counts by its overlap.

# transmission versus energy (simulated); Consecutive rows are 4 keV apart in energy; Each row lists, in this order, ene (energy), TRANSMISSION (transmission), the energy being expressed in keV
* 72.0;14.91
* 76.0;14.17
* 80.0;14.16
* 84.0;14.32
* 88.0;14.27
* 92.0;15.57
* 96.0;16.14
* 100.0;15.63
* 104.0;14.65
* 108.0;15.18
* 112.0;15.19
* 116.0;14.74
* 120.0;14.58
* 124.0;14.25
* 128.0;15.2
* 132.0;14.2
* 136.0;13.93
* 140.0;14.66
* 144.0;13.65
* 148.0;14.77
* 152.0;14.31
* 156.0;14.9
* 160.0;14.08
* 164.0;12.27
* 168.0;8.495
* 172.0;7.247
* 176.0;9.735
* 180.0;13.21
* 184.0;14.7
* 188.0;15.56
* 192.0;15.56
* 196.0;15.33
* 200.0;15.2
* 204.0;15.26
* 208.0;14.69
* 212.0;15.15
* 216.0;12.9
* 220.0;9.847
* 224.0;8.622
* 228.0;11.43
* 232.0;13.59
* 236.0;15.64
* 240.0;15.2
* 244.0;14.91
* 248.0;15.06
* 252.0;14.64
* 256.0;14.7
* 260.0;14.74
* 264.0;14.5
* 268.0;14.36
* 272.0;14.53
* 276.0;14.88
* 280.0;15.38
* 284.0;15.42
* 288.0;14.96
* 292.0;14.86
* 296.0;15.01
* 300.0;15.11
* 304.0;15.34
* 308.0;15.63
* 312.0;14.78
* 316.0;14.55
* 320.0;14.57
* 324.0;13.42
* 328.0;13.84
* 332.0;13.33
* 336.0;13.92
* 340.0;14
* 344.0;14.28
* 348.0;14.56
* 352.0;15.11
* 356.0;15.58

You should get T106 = 15.0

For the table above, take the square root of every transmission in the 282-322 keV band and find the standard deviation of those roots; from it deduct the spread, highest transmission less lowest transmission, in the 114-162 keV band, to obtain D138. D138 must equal -1.5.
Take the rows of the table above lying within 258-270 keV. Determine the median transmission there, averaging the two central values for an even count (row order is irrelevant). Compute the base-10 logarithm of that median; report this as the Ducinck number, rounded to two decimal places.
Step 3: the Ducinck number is 1.16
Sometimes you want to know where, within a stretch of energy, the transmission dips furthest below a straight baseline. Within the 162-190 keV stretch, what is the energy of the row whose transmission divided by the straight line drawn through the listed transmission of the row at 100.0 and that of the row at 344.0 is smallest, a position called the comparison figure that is 172.0 keV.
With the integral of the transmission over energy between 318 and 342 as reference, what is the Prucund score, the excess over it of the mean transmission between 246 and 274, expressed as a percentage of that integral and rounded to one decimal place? -95.6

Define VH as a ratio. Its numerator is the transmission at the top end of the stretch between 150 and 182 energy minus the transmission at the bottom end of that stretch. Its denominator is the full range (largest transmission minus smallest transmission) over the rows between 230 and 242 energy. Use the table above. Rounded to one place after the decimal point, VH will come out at -0.5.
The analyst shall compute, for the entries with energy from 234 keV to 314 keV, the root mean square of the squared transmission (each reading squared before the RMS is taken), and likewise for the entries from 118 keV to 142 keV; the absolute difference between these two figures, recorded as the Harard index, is 15.0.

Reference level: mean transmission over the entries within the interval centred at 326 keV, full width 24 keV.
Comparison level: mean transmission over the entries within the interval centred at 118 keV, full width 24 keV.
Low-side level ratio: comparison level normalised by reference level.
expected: 1.07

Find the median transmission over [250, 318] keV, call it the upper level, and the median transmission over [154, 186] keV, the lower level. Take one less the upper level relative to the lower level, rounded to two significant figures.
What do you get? -0.17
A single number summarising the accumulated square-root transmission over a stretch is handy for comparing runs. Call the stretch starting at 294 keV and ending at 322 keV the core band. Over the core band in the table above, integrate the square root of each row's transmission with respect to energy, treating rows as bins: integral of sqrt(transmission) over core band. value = 108.4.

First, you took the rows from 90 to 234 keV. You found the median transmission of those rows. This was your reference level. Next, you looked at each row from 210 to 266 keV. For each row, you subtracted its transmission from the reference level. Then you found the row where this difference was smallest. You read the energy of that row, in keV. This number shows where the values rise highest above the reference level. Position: 236.0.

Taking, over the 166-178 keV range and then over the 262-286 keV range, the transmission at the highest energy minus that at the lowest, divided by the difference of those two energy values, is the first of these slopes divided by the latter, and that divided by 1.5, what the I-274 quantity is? 2.2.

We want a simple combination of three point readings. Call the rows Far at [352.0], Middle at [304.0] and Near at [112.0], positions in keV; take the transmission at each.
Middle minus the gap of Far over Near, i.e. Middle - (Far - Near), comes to 15.4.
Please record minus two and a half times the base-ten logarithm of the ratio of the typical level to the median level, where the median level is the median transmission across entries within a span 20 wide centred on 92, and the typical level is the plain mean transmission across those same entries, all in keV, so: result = 0.027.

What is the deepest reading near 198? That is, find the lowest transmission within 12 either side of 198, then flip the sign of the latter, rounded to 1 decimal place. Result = -14.7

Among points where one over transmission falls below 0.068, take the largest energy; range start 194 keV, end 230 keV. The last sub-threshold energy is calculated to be 212.0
